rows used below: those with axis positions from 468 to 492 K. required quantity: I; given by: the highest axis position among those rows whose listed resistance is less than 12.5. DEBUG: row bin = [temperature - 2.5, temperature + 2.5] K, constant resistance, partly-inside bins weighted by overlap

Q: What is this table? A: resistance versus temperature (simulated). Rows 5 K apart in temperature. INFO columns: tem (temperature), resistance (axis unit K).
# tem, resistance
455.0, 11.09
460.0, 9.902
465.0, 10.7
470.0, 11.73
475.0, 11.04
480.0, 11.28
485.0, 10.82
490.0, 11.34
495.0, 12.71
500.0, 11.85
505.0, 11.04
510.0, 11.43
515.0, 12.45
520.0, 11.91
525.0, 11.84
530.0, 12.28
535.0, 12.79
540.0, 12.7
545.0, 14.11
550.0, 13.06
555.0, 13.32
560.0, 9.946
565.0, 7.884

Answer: 490.0 K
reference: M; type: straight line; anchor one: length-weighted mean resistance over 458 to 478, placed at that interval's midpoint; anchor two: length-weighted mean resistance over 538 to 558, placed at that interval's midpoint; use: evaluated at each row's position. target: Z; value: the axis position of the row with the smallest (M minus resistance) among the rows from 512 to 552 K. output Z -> 545.0 K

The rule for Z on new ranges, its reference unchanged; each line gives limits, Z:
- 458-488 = 470.0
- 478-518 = 495.0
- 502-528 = 515.0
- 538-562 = 545.0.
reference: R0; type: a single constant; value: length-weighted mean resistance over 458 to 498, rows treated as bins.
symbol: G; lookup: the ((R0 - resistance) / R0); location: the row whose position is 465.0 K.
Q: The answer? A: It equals 0.05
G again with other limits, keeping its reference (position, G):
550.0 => -0.16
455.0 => 0.01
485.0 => 0.04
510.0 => -0.02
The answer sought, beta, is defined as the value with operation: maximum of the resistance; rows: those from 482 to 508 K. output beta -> 12.71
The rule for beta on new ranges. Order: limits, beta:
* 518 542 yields 12.79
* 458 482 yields 11.73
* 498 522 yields 12.45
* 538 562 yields 14.11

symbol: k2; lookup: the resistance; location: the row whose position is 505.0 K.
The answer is 11.04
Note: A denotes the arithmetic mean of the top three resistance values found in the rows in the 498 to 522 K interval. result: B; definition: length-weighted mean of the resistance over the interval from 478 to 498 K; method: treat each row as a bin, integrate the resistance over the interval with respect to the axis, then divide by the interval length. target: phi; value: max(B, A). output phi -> 12.1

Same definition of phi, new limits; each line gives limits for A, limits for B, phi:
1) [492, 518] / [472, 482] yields 12.3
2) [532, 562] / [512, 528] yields 13.5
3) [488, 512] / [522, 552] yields 12.8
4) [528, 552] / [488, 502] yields 13.3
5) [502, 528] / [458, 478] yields 12.1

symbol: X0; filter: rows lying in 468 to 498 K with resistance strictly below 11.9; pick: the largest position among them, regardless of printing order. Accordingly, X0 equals 490.0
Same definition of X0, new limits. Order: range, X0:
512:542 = 525.0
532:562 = 560.0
